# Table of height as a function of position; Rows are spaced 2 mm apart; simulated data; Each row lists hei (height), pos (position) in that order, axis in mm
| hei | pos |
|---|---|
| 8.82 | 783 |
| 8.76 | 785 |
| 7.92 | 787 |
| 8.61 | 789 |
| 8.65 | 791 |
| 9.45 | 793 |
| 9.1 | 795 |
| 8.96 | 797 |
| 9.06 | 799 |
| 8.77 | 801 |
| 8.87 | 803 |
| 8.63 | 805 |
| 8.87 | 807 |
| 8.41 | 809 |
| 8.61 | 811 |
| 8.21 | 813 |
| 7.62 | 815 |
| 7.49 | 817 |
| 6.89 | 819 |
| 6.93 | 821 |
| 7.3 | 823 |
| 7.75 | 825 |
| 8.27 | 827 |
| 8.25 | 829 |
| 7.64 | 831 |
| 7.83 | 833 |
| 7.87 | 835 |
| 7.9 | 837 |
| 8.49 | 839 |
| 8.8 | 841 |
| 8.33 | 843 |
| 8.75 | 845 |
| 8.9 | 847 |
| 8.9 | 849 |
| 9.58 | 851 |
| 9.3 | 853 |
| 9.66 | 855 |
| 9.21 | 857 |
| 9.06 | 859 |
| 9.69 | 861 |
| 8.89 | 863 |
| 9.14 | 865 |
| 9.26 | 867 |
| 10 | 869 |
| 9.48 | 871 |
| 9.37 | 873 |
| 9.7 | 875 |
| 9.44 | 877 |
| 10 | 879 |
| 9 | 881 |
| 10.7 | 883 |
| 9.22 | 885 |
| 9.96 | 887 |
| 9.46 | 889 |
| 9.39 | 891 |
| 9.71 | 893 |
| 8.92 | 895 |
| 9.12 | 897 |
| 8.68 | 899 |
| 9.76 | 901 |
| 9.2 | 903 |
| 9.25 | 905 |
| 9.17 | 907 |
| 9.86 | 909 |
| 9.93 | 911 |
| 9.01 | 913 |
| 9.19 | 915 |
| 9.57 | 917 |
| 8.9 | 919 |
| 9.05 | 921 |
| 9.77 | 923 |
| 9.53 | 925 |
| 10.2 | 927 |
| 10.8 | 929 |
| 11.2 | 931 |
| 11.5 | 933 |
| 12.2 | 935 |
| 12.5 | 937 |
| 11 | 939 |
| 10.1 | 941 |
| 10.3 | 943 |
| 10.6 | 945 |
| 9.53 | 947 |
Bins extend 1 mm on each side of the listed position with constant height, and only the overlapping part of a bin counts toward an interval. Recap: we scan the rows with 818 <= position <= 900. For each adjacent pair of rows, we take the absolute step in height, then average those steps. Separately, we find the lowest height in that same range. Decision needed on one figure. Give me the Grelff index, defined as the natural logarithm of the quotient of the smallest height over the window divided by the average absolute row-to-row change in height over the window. 2.7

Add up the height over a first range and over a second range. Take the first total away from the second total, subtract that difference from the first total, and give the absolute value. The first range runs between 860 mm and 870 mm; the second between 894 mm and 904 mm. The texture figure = 48.3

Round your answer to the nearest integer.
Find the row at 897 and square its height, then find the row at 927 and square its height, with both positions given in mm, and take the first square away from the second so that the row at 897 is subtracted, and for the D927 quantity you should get 21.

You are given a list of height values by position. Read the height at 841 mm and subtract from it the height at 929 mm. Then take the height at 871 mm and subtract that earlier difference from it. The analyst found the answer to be 11.5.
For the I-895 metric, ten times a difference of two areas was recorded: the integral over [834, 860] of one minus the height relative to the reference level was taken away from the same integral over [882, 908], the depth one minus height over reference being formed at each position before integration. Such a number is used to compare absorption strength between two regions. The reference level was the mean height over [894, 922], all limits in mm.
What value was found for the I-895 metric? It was -17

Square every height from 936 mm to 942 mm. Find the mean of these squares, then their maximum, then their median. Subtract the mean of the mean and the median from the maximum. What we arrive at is 33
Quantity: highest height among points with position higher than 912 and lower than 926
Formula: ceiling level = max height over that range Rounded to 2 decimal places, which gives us 9.77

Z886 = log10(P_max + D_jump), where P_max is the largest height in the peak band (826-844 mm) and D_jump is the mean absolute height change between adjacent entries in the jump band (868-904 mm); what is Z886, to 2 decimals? 0.97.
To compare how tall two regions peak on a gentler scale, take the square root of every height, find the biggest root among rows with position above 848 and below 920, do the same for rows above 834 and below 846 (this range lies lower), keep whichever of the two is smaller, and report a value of 2.97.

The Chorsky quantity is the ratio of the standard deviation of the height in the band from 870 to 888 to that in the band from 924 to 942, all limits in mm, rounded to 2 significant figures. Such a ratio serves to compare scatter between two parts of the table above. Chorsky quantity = 0.52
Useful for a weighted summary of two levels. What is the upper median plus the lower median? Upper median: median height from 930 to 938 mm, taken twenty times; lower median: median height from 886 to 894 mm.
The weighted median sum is 247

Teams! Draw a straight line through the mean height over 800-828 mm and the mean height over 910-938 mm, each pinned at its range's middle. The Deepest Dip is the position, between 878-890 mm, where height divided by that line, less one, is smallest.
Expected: 881 mm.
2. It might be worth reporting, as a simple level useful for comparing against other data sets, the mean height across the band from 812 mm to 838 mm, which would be 7.69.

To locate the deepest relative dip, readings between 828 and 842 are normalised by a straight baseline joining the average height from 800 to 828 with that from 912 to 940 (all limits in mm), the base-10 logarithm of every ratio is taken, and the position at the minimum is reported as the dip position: 831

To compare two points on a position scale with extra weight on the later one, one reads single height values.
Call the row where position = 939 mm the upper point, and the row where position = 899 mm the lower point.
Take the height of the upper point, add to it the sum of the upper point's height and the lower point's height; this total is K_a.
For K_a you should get 31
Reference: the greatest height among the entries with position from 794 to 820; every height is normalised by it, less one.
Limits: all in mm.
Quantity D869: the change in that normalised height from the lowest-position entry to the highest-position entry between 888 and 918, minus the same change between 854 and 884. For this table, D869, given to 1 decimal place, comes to -0.1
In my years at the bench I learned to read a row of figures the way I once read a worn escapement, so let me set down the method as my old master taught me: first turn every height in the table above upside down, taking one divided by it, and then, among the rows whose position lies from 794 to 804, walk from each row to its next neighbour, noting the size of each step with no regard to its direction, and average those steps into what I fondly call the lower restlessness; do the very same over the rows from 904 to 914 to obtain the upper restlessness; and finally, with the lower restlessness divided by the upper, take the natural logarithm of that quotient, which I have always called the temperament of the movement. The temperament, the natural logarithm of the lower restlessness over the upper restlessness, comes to -0.9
